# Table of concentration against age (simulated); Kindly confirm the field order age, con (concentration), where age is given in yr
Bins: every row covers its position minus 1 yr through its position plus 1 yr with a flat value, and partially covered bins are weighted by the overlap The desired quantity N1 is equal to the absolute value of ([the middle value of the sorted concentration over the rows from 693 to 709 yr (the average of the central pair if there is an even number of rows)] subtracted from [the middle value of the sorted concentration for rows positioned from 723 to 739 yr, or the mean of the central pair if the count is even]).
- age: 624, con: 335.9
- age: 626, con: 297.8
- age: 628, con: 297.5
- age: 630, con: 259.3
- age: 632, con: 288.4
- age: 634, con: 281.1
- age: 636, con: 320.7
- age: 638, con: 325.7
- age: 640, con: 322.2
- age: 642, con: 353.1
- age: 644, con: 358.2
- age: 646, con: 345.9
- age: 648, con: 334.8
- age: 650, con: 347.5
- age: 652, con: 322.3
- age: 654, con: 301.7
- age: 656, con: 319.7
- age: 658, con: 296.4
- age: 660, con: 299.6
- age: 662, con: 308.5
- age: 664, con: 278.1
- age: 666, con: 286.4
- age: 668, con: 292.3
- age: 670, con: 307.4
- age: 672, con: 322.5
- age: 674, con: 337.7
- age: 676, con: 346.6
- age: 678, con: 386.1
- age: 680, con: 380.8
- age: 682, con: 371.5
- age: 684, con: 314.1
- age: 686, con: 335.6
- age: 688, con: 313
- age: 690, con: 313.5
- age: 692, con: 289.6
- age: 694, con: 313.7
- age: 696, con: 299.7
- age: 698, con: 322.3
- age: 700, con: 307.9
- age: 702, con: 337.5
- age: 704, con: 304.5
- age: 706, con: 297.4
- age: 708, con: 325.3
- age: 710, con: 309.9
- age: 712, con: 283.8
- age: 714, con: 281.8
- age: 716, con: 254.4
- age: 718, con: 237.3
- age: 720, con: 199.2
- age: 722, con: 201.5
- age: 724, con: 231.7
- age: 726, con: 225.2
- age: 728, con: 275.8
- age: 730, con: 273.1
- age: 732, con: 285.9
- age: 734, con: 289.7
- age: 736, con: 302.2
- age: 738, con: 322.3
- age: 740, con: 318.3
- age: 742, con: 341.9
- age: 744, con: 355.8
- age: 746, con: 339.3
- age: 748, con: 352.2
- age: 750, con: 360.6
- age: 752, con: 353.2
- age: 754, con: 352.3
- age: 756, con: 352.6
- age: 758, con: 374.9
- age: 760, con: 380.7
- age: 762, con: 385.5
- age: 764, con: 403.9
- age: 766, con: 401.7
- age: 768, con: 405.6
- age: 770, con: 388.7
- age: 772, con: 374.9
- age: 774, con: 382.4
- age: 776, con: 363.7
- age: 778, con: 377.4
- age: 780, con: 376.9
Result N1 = 30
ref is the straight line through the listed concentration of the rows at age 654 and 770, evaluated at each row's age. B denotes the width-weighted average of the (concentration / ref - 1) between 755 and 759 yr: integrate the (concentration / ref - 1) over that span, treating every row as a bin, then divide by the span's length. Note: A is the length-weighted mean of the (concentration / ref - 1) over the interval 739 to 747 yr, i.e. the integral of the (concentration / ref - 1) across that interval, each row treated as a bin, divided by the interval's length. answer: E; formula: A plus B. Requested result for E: -0.12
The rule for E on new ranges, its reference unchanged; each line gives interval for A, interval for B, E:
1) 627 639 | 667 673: 0.01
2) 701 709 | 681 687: -0.02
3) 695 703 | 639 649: 0.11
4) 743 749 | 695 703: -0.11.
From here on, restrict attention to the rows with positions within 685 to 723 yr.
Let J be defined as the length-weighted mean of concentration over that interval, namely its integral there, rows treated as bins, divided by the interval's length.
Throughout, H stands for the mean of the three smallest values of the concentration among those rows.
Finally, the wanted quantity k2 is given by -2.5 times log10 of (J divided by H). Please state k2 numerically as -0.34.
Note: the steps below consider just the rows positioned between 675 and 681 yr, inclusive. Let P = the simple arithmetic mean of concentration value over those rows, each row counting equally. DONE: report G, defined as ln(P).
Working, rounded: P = 371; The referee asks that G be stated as 5.92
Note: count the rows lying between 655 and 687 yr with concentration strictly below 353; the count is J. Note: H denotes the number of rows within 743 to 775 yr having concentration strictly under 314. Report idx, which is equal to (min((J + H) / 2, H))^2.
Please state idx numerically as 0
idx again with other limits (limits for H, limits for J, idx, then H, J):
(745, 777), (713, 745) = 0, 0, 15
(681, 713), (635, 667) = 100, 10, 14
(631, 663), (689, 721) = 36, 6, 16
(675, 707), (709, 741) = 64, 8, 16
